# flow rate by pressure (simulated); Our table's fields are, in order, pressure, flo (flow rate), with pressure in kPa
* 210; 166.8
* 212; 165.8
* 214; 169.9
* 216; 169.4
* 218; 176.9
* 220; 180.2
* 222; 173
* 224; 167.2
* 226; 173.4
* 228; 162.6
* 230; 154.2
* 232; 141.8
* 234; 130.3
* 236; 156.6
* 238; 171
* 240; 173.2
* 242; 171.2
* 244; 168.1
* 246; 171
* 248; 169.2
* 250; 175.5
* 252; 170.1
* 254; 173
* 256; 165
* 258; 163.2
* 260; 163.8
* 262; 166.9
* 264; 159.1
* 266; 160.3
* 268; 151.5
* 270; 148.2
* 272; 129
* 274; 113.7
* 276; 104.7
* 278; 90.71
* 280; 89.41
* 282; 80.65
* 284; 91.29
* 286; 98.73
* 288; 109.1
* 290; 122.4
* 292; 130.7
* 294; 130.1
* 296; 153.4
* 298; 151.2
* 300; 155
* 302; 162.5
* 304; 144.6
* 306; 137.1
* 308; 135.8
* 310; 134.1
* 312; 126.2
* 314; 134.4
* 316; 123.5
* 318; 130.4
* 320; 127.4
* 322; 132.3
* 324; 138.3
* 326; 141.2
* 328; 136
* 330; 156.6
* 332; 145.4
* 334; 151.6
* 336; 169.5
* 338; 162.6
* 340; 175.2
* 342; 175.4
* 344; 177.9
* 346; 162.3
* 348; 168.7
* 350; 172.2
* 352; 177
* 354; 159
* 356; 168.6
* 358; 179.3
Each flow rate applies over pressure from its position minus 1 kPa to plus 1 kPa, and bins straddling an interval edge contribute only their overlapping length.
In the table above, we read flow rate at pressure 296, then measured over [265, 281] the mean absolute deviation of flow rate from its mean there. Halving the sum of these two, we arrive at 89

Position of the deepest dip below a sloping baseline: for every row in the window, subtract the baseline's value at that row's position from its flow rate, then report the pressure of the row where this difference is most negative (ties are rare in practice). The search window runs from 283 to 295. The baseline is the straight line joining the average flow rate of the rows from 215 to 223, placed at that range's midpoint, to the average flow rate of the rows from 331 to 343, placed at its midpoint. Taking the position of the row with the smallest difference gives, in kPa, 284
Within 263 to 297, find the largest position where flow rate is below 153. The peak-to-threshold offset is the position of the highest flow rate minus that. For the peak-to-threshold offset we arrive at -28 kPa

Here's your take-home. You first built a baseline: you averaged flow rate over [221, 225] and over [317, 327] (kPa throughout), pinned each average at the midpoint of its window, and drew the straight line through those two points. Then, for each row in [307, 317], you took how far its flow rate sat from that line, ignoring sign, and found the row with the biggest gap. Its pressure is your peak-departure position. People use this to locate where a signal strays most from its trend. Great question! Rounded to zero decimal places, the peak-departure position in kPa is 316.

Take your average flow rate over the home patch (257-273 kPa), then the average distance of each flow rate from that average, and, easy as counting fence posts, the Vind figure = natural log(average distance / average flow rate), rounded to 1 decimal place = -2.8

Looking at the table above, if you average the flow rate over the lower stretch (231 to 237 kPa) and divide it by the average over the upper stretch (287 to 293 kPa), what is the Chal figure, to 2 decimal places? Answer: 1.18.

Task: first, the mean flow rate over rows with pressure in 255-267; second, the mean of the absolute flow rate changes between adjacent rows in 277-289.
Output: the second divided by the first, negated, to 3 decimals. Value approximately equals -0.047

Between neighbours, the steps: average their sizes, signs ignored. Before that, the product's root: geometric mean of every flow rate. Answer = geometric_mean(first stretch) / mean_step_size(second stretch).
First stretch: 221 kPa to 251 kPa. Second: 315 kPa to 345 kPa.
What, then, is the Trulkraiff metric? 21.4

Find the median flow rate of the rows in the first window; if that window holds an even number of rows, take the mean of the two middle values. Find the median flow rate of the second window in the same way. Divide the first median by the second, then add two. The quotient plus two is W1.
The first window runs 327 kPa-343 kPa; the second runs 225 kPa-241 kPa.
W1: 3.00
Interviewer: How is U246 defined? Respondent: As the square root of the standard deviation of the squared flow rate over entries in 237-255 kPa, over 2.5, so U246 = 11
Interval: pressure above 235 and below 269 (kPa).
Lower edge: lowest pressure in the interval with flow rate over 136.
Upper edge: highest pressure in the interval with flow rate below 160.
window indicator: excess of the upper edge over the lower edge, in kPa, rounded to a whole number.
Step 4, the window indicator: 32 kPa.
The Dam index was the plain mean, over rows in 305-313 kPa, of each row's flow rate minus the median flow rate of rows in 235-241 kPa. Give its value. -38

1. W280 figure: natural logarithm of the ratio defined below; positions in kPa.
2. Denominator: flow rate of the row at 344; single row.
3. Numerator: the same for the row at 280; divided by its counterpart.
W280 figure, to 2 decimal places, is -0.69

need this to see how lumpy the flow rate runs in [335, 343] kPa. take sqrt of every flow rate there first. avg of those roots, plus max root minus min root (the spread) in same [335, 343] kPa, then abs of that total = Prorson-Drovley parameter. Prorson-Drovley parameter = 13.6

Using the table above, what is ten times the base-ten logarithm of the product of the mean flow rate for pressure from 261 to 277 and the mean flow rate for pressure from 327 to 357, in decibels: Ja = 43.7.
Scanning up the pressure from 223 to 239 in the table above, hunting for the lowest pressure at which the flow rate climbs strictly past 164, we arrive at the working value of 224 kPa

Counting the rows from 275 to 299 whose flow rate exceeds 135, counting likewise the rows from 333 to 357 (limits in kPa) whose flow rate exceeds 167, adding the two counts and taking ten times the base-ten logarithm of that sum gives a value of 10.0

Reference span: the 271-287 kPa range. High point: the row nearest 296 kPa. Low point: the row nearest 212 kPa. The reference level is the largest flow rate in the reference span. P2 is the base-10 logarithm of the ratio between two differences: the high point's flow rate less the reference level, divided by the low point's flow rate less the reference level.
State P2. -0.178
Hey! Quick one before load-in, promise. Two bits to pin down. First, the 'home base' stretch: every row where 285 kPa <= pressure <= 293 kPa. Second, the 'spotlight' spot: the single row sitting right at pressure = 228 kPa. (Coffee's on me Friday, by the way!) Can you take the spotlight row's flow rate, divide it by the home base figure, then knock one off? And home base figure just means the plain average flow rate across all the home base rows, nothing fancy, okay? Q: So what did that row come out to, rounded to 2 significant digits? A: 0.41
